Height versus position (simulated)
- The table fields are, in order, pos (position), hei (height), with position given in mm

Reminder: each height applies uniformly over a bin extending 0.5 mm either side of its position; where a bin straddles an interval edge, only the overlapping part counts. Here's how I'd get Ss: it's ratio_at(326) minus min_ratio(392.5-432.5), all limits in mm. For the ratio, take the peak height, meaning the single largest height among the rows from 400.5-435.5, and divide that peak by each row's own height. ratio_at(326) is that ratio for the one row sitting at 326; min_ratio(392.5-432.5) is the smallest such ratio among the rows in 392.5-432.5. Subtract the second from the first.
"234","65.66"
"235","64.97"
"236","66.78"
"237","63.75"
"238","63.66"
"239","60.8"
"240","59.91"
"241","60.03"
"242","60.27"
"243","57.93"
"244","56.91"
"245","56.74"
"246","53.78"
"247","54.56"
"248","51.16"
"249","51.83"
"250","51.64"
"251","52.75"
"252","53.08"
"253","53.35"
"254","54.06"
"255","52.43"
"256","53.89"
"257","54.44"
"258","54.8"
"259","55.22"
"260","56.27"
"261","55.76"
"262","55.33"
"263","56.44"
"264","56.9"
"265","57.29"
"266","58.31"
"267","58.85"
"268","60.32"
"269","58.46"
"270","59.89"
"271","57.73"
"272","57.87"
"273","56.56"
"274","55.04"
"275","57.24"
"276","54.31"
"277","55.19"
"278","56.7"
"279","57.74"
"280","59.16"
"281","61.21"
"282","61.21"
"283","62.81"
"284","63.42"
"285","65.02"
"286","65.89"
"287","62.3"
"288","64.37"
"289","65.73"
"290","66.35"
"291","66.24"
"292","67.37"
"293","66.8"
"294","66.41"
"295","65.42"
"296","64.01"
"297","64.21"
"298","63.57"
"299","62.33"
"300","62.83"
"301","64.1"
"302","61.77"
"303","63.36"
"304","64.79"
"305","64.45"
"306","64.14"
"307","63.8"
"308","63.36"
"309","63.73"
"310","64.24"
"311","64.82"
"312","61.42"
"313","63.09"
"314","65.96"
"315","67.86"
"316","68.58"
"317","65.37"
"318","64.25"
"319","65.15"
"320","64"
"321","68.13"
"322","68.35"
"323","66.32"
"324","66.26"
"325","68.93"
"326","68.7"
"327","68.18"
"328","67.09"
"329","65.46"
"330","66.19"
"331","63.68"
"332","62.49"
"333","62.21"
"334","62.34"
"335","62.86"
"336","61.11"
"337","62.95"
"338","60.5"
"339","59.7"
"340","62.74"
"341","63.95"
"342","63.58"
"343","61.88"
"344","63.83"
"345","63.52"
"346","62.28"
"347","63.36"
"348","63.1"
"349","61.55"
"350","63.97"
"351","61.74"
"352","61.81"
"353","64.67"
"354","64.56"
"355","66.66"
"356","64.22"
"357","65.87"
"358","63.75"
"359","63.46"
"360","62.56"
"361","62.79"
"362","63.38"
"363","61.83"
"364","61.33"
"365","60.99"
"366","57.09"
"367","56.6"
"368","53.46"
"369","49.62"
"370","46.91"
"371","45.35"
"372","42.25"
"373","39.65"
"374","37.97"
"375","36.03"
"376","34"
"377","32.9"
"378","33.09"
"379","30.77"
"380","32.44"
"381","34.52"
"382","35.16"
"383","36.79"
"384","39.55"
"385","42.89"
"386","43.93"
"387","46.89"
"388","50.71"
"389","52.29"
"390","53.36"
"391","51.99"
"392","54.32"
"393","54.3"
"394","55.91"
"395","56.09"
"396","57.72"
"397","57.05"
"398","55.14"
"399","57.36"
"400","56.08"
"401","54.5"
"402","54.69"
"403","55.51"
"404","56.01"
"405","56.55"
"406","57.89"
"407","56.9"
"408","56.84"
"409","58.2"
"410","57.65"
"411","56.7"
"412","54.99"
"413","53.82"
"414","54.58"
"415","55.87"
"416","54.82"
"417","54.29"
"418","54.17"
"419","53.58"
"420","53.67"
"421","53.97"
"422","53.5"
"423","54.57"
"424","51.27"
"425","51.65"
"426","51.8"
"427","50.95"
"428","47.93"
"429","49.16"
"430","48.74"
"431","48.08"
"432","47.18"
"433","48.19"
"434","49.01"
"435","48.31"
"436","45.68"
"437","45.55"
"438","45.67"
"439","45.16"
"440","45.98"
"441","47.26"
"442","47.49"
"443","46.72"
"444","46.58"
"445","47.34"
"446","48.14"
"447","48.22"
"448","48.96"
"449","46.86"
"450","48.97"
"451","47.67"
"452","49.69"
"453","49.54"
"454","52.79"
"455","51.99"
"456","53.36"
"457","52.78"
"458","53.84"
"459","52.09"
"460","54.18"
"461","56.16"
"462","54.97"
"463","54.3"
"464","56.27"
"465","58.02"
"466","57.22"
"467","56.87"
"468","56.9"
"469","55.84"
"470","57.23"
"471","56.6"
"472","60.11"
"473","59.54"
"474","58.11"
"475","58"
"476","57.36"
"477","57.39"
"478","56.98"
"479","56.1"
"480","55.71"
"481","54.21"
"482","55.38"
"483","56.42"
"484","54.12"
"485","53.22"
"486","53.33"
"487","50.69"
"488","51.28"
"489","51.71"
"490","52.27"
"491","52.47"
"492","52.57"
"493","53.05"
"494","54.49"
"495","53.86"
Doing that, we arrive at -0.15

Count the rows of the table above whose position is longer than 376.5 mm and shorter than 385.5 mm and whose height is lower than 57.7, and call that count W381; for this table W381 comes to 9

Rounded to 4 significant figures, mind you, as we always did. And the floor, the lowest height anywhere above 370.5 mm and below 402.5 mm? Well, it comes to 30.77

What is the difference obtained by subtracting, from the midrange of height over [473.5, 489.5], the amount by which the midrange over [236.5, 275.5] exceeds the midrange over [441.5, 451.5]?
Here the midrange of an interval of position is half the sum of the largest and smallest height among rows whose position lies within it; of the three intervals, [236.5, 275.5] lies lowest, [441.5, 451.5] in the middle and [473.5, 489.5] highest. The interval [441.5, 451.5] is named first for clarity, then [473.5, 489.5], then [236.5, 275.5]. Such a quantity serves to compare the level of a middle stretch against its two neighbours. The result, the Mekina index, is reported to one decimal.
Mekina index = 44.7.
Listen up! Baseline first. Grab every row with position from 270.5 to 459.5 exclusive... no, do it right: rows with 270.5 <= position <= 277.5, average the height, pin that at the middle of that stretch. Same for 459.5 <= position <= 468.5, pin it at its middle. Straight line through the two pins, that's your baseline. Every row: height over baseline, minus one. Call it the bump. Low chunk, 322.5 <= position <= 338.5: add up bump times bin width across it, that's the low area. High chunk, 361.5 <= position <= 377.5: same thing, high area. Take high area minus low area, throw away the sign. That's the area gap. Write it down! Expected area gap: 4.5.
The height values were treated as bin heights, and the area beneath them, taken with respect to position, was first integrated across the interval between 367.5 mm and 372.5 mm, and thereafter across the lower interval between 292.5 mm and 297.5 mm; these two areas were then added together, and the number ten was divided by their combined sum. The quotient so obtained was 0.0177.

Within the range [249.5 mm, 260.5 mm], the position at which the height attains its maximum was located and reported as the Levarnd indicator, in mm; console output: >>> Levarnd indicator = 260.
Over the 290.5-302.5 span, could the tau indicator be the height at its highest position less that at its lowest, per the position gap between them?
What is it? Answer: -0.4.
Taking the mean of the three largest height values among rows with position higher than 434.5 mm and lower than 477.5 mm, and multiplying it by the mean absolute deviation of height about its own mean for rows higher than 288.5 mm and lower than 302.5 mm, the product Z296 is 91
